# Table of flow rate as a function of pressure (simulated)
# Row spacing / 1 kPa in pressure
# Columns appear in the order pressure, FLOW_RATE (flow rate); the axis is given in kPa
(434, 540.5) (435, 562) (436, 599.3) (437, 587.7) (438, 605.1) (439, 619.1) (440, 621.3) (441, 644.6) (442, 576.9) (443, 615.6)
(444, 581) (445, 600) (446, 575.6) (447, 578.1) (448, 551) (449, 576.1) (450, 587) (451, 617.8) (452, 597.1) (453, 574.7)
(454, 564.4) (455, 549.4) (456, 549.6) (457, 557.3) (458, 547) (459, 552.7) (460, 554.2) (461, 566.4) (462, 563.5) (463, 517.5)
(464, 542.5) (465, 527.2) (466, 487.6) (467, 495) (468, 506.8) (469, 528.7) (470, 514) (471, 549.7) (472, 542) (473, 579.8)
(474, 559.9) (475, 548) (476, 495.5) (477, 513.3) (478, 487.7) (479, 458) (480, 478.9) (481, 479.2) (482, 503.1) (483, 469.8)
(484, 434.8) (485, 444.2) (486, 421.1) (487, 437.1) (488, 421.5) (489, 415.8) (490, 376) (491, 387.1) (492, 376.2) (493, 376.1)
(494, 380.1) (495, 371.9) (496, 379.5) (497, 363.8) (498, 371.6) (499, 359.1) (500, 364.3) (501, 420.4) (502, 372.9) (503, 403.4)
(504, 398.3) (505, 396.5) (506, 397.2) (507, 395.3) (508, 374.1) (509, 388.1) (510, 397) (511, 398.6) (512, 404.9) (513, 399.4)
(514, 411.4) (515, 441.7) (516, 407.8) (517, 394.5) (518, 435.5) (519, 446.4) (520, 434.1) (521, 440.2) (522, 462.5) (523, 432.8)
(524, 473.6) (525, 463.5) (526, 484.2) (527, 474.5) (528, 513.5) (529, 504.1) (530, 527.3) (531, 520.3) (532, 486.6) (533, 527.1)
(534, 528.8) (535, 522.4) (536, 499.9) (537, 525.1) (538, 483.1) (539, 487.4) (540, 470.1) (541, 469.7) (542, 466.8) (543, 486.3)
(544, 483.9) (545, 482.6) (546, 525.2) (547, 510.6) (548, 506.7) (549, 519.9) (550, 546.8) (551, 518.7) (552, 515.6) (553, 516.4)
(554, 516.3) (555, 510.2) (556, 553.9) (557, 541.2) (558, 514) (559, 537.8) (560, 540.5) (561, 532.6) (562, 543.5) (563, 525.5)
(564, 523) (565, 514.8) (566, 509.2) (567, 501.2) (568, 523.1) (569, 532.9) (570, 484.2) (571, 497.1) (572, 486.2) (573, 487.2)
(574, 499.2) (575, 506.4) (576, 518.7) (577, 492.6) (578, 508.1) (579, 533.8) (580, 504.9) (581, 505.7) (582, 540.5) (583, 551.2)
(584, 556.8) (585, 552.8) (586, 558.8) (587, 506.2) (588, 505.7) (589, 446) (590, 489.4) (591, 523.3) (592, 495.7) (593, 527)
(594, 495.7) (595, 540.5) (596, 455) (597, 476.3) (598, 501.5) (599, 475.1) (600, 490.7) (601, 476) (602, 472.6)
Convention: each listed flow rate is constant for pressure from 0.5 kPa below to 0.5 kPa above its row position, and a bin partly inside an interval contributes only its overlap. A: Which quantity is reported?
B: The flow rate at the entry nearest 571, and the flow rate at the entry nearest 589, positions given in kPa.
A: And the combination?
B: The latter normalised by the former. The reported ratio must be 0.90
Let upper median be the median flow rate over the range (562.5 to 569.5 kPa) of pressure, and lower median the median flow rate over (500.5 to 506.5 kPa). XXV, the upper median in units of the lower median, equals 1.31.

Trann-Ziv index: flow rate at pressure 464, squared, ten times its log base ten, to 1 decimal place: 54.7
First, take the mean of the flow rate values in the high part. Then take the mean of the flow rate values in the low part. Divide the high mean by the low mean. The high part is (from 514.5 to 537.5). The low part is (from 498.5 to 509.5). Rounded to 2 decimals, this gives 1.23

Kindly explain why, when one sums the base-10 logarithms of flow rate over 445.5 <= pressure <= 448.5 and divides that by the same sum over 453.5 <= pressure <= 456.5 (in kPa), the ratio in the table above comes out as 1.00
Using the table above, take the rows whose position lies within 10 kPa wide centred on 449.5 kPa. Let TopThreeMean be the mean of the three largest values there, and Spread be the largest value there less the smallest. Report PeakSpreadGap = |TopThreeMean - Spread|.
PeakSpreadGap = 538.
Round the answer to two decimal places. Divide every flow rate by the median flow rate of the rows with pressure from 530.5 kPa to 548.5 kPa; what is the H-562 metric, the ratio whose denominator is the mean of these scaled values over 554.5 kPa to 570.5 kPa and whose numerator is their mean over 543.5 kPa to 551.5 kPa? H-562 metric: 0.98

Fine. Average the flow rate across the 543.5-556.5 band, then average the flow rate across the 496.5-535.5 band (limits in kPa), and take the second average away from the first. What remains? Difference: 82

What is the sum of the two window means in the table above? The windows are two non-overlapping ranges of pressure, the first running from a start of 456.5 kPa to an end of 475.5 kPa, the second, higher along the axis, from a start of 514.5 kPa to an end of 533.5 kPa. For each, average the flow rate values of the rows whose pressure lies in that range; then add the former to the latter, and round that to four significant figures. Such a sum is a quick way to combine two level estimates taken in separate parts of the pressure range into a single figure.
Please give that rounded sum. 1006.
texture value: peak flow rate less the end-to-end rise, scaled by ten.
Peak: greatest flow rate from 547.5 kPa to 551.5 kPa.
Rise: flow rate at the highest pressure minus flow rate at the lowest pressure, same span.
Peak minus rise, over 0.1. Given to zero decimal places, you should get 5348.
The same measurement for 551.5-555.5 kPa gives 5218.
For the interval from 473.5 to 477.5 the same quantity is 6065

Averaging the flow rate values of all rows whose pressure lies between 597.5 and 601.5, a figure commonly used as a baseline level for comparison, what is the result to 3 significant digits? 486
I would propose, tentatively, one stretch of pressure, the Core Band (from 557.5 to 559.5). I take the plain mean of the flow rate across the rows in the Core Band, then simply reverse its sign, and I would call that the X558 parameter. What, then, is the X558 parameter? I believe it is -526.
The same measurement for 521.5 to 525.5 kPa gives -458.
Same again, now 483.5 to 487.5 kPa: -434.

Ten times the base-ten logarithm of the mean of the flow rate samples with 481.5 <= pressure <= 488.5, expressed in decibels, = 26.5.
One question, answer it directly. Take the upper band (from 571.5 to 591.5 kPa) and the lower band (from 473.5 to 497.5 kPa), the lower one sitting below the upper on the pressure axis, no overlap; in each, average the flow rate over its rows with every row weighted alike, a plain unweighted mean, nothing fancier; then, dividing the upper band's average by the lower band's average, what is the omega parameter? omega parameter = 1.17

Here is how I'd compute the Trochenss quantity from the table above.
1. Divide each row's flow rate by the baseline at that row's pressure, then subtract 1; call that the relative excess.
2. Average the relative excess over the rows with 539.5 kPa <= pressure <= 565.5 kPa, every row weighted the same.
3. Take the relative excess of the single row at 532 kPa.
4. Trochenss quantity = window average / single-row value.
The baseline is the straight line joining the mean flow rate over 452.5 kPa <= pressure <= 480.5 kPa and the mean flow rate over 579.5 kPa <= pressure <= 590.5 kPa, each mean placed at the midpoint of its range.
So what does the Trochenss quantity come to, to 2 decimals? 0.23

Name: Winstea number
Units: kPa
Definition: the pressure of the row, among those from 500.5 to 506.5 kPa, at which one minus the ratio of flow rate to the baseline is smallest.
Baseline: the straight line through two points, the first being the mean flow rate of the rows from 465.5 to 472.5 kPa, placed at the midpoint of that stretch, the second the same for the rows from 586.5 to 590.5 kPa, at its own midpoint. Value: 501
